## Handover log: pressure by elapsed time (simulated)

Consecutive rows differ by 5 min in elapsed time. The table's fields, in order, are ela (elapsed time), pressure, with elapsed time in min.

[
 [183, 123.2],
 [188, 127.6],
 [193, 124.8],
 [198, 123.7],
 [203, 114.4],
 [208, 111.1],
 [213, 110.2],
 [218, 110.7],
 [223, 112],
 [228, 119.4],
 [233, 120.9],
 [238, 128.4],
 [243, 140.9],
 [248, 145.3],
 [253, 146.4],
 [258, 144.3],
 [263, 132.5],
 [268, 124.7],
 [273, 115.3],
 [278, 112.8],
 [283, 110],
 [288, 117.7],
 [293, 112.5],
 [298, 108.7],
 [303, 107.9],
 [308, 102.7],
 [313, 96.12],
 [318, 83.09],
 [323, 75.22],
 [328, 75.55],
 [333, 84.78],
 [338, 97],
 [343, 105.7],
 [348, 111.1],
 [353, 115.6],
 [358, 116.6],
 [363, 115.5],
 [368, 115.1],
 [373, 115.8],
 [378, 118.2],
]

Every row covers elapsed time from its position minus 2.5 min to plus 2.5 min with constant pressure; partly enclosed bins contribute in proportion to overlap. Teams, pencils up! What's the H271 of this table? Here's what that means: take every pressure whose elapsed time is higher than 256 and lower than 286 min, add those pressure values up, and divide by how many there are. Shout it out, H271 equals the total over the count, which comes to 123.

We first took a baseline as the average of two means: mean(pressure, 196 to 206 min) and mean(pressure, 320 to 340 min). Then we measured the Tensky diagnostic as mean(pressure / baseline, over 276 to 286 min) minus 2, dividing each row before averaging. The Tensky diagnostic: -0.9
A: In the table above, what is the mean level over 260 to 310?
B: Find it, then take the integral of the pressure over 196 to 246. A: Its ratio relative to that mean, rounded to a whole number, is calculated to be 52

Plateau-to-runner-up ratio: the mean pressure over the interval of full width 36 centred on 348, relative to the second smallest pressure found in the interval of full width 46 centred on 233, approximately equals 0.96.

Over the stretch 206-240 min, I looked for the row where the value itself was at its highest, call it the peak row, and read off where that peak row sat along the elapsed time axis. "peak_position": 238 min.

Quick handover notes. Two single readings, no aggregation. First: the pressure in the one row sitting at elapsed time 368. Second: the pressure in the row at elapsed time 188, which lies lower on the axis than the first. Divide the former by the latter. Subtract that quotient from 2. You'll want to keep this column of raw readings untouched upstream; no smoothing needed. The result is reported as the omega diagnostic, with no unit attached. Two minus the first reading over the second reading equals 1.10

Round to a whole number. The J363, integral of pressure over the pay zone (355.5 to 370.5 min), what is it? 1736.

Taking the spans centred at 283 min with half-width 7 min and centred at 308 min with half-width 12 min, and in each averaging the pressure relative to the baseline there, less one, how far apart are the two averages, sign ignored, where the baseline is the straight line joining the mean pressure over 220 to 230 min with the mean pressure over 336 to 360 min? 0.11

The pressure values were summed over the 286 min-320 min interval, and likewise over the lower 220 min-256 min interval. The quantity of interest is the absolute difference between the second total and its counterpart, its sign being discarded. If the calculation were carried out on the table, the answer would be 185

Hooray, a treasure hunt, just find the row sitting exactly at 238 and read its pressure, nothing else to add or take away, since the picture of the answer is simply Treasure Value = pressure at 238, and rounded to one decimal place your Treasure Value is 128.4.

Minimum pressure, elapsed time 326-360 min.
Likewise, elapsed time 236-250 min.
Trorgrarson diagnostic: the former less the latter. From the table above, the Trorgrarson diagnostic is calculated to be -53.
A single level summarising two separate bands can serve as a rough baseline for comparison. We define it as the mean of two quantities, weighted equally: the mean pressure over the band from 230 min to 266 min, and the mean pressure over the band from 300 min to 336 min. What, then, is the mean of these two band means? 113.1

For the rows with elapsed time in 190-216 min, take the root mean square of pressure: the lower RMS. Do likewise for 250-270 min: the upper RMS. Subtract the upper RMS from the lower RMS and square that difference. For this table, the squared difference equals 410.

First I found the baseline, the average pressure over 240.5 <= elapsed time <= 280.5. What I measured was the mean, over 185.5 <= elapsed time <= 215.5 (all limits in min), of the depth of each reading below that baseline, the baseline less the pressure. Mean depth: 14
